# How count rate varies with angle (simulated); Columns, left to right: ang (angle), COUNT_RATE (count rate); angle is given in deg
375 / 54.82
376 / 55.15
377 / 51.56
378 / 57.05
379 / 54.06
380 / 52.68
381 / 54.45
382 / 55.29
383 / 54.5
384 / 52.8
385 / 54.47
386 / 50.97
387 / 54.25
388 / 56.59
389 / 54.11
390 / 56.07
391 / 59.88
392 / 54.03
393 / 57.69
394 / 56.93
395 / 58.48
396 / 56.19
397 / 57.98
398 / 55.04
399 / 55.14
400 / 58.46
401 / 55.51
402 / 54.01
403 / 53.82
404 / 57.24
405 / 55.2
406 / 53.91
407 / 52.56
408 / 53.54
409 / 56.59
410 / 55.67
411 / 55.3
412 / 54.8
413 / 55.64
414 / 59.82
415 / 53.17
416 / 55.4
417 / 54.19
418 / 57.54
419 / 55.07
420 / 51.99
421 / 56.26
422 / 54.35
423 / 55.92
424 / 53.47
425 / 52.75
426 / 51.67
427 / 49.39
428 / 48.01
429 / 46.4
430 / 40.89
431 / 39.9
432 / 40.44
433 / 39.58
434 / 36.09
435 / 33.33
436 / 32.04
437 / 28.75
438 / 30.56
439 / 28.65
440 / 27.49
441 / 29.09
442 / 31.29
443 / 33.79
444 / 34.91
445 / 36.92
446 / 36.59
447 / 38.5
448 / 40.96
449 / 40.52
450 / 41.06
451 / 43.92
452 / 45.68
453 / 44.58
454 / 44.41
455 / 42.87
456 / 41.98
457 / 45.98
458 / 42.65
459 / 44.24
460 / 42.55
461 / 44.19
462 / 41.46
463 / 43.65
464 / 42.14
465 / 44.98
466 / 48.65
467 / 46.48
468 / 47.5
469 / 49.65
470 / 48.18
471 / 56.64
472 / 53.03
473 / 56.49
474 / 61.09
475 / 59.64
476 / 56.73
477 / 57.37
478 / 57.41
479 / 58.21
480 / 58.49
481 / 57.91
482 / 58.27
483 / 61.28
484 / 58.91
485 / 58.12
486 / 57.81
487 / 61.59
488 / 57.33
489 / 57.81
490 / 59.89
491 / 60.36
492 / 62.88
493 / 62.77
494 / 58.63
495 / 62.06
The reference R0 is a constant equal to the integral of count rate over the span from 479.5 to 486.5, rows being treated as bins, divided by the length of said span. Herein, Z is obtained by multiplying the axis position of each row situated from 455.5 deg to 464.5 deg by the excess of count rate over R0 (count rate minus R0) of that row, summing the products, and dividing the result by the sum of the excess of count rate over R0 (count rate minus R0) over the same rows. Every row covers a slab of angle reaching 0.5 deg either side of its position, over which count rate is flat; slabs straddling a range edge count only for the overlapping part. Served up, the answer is 460.1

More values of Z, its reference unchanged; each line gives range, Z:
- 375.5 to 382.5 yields 378.9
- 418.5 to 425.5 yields 422.1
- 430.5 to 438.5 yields 434.9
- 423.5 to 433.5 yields 429.7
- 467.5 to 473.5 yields 469.7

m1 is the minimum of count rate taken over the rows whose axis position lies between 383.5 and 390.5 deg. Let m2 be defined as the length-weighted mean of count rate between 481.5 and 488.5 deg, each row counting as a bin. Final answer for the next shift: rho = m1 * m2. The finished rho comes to 3009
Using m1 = 50.97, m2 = 59.0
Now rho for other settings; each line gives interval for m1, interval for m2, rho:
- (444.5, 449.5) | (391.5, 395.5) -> 2078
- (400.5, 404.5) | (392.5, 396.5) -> 3085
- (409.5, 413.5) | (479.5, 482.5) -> 3191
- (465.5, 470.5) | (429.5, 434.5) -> 1830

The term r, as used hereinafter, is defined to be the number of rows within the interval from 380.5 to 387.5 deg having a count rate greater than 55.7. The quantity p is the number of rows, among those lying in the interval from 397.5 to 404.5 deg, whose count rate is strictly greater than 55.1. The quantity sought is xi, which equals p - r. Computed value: 4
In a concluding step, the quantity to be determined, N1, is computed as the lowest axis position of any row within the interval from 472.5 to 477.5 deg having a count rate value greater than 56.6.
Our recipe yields 474 deg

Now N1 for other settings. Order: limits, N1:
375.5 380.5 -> 378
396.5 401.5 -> 397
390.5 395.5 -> 391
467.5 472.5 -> 471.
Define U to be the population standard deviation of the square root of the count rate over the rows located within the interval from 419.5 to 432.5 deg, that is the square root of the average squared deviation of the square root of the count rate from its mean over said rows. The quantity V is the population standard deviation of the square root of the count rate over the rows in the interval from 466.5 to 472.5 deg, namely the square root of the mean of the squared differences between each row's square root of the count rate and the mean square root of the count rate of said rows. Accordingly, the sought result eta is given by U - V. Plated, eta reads 0.2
